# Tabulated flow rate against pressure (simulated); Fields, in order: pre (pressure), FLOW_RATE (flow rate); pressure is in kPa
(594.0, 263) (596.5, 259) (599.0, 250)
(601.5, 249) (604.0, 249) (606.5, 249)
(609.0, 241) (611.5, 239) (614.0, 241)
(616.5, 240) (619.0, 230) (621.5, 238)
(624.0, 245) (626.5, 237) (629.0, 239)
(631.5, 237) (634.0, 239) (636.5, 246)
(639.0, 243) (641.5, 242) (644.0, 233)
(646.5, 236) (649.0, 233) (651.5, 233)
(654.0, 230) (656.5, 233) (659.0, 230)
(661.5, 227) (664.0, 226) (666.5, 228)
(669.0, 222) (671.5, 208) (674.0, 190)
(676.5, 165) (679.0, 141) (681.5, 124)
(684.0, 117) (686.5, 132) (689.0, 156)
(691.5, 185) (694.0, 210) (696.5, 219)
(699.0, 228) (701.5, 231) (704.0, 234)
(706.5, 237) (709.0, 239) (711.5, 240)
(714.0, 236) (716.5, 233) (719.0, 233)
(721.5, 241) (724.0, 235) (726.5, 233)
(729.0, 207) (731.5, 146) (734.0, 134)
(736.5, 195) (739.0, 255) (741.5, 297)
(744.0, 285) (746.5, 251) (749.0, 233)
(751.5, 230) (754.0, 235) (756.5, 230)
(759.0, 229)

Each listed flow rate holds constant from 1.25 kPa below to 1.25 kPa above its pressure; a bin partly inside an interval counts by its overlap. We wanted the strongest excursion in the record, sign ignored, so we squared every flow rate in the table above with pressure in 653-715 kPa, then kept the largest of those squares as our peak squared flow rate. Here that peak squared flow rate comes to 57600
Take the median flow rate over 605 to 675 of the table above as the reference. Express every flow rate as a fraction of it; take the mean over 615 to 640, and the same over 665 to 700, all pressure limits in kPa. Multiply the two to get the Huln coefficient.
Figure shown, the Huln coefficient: 0.77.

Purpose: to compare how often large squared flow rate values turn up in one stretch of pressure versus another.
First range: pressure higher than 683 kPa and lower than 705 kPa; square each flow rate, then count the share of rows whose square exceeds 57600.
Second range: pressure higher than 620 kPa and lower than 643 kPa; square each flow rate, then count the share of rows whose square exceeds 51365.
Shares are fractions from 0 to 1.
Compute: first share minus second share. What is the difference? -1.0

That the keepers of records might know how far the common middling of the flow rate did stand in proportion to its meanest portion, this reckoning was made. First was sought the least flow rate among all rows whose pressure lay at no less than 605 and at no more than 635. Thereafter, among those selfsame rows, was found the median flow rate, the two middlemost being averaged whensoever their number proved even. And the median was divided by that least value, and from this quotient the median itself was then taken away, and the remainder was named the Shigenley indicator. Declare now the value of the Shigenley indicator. -238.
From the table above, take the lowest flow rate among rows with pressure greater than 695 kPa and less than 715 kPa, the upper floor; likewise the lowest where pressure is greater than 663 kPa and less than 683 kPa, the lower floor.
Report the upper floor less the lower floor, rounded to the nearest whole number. 95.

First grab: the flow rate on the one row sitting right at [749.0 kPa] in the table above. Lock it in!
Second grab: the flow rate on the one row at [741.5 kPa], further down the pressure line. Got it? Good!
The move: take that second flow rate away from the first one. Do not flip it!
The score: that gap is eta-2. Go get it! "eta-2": -64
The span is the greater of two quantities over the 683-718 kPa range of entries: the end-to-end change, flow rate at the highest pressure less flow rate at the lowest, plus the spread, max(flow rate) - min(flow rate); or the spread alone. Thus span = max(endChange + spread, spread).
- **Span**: 239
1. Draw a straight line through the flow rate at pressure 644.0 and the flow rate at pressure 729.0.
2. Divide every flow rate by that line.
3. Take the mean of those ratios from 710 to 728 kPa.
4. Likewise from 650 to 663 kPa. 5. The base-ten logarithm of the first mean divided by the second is 0.05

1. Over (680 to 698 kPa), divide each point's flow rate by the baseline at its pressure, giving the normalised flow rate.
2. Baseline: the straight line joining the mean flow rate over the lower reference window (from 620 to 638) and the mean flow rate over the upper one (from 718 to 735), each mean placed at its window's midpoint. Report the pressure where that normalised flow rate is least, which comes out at 684.0 kPa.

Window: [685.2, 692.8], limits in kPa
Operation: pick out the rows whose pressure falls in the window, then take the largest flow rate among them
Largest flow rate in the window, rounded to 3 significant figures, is 185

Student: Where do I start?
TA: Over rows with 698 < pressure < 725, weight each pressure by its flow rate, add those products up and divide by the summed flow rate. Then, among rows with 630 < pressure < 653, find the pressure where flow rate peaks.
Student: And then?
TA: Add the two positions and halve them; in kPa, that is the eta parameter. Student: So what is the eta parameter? 674.0 kPa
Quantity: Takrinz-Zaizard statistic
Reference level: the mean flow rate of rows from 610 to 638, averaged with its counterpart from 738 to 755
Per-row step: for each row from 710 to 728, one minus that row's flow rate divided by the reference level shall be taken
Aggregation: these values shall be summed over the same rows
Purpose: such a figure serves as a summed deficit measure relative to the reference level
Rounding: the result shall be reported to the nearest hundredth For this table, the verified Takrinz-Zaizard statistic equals 0.32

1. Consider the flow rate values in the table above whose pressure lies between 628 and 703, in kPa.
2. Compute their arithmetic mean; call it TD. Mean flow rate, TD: 209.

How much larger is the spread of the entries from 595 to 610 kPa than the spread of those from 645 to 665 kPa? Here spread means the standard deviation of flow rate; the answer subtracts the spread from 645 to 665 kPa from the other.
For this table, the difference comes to 2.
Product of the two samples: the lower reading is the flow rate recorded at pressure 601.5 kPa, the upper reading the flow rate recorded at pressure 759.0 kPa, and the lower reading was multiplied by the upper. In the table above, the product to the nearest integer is 57021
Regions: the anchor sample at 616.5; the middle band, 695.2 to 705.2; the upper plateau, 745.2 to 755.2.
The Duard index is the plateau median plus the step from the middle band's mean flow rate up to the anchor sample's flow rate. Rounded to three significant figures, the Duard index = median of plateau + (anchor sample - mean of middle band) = 246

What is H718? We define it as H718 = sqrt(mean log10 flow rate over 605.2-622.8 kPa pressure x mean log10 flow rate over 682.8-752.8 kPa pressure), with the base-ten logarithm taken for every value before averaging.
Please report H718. 2.35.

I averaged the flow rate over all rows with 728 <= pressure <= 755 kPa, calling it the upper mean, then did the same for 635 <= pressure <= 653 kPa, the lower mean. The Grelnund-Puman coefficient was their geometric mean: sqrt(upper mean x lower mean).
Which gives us 231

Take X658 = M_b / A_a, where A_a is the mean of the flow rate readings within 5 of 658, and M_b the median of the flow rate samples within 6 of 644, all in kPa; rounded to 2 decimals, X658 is 1.03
